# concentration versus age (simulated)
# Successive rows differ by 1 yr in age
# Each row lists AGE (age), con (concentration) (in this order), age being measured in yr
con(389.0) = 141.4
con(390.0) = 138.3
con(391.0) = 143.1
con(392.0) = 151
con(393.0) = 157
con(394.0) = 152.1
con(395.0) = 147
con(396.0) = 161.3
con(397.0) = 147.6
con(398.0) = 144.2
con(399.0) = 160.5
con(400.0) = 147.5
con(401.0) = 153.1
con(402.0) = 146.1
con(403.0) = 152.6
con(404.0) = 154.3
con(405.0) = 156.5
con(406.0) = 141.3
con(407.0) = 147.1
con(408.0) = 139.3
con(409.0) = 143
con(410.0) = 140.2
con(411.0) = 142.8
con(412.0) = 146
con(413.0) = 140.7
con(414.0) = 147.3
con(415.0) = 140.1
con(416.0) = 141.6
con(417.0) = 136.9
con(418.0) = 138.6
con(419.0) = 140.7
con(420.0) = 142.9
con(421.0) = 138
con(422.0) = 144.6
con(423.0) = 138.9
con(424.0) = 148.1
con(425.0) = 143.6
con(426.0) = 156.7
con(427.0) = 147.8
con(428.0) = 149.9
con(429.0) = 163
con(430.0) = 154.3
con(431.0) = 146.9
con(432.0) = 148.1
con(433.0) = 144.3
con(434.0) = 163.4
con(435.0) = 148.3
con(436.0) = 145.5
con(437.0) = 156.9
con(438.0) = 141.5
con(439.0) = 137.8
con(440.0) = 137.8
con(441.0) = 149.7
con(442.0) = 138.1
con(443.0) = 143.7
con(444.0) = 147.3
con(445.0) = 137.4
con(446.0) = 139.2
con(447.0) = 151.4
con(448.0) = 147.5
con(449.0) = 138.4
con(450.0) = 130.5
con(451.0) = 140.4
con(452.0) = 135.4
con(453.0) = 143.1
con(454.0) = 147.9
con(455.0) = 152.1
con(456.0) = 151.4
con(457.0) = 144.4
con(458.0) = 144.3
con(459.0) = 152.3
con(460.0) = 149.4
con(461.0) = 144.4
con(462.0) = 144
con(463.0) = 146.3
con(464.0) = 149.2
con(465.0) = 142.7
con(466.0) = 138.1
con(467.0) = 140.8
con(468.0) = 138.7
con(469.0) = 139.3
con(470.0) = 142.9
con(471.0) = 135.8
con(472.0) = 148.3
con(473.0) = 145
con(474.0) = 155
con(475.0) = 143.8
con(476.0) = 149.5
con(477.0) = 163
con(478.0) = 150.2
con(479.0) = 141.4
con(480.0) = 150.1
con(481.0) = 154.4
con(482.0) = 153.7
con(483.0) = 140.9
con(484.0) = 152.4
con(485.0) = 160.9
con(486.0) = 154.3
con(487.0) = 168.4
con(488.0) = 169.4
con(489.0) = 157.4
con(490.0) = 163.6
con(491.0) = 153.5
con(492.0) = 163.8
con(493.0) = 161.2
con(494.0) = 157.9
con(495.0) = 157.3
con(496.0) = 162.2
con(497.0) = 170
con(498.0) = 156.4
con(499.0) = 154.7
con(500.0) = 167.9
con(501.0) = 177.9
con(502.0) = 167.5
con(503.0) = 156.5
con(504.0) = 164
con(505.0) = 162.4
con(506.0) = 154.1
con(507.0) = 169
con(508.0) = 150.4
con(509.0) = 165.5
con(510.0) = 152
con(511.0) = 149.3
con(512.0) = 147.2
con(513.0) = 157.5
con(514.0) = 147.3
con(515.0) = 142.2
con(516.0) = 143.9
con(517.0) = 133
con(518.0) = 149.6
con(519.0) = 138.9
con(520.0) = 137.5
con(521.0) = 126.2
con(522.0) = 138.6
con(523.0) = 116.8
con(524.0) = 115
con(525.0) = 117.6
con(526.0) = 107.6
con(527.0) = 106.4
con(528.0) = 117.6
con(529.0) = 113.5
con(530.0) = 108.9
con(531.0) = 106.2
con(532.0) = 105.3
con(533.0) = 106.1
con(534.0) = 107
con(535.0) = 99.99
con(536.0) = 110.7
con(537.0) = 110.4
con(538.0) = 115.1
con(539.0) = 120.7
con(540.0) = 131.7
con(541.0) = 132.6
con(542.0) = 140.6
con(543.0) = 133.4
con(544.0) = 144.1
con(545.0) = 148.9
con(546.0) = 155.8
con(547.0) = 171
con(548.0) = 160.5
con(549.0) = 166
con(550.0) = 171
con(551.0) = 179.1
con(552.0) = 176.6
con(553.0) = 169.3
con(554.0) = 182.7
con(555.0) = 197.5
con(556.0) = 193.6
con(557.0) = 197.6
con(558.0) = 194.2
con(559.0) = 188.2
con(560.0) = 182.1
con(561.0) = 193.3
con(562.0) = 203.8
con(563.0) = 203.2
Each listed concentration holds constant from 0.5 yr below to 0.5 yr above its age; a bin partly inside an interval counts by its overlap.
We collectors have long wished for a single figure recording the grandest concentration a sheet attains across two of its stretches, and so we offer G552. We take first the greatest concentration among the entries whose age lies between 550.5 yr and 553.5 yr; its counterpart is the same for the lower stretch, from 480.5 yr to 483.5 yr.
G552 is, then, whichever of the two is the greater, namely 179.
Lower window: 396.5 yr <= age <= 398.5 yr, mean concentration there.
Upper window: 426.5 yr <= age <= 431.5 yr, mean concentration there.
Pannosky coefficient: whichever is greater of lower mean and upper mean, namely 152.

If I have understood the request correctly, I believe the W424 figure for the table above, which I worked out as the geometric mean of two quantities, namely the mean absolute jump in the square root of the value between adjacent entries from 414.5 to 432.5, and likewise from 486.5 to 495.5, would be 0.23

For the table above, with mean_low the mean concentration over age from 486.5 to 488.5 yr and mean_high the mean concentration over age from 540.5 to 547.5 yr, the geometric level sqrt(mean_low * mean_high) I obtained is 157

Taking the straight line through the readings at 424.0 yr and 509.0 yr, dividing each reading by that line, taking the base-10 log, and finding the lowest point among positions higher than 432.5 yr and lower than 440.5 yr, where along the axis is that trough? 440.0 yr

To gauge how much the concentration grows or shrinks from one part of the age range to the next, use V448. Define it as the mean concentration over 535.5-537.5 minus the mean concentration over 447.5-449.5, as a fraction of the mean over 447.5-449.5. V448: -0.23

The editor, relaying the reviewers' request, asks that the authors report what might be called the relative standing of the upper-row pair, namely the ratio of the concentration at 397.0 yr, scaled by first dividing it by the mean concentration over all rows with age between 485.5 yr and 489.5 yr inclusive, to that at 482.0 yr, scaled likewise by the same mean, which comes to 0.96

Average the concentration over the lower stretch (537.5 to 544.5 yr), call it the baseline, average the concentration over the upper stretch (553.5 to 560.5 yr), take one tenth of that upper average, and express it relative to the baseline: 0.145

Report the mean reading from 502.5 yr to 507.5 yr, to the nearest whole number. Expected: 161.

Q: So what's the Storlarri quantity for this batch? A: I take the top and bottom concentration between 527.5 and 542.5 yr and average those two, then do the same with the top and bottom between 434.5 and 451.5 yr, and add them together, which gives 264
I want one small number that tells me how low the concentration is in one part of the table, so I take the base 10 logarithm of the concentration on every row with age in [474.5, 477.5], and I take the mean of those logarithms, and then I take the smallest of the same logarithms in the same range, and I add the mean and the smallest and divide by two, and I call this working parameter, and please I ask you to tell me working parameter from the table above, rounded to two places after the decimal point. 2.17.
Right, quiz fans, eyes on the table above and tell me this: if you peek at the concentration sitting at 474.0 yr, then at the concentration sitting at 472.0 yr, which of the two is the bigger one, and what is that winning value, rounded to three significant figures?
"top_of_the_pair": 155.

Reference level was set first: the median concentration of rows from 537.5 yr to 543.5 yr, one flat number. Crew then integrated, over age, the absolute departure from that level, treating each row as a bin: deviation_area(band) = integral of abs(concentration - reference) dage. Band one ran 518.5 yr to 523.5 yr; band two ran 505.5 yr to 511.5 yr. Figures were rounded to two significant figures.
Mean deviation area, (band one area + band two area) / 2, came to 94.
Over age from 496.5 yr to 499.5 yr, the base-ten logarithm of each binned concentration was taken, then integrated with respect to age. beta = 6.6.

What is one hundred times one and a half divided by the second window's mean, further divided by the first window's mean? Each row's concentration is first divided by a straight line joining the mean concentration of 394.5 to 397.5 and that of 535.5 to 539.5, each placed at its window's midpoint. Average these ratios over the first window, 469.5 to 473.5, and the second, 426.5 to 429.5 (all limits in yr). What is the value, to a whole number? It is 129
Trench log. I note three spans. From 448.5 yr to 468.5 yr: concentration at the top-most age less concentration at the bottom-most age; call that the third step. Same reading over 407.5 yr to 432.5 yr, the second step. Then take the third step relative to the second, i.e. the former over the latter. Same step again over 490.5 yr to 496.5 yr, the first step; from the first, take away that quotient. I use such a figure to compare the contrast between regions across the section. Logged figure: 9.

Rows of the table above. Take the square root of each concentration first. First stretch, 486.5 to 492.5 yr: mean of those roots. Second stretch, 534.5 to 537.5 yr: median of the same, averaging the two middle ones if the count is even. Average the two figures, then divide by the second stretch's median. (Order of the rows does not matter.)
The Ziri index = 1.11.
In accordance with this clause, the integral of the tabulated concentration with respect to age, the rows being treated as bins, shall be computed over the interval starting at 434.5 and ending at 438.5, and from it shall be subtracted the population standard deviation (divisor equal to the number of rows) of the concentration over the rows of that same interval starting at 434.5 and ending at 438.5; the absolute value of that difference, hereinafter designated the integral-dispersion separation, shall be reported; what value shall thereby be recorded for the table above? 587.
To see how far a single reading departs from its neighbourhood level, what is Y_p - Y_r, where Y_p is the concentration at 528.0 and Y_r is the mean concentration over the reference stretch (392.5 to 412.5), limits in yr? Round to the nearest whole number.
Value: -31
